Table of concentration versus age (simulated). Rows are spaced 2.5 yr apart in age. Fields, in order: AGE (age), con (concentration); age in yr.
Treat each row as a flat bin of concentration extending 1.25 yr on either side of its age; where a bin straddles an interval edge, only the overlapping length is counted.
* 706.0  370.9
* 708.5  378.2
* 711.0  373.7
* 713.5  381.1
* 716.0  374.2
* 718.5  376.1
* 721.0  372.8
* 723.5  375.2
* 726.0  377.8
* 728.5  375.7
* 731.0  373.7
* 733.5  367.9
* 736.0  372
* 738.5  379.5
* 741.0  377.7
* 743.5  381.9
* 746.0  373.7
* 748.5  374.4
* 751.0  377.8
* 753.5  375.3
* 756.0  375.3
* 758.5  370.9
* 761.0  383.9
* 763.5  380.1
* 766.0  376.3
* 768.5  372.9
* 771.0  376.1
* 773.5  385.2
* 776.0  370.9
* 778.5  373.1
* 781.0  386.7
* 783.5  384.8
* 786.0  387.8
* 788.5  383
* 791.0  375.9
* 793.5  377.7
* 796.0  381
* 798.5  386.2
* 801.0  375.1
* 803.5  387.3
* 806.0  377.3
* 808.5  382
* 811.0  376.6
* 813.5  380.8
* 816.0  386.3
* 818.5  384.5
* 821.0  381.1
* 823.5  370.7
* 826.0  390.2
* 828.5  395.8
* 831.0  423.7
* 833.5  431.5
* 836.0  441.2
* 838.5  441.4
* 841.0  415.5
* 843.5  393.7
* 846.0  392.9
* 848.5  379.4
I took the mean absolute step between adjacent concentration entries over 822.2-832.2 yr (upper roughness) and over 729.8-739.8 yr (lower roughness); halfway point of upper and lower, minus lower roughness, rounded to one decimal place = 5.9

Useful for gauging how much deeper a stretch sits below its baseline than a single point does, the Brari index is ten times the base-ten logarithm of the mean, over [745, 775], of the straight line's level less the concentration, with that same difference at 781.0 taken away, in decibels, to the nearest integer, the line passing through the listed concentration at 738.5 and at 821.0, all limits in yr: 10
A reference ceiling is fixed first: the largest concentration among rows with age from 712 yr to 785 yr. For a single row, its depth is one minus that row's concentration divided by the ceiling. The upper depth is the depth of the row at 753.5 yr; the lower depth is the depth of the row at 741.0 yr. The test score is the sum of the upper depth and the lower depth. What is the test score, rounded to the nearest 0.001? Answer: 0.053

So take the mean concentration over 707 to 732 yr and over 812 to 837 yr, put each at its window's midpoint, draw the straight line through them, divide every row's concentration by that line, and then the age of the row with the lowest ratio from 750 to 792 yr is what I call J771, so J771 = 776.0 yr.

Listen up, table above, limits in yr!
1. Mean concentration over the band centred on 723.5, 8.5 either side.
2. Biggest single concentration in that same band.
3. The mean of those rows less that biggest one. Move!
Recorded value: -2.7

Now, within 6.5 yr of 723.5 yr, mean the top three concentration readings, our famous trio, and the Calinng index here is 376.5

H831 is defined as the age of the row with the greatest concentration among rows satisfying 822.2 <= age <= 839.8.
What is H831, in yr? 838.5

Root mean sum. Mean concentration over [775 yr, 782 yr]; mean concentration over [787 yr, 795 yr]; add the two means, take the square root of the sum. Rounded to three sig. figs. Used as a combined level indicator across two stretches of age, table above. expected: 27.5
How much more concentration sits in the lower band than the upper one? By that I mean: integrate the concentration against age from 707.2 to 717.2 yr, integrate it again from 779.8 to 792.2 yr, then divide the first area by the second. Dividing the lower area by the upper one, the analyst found 0.79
